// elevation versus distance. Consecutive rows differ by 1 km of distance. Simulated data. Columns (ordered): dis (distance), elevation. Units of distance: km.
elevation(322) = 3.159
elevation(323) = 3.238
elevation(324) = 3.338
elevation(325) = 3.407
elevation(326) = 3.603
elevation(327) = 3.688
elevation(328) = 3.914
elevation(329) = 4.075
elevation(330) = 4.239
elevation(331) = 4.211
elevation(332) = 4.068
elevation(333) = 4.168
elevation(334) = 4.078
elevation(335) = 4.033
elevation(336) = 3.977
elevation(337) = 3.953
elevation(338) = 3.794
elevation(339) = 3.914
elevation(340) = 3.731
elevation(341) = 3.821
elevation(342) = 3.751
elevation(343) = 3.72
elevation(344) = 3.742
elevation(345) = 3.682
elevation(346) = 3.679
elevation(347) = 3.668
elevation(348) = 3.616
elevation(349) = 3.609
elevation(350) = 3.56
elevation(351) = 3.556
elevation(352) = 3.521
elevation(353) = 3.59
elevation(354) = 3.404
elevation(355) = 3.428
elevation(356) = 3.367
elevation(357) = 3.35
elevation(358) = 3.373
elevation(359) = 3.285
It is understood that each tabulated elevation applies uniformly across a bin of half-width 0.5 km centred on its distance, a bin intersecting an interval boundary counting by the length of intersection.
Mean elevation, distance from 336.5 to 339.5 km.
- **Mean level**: 3.89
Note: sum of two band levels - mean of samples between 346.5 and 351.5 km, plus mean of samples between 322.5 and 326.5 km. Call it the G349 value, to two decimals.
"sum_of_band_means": 7.00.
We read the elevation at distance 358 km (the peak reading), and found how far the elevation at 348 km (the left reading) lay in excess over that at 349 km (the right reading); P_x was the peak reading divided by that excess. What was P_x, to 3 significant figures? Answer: 482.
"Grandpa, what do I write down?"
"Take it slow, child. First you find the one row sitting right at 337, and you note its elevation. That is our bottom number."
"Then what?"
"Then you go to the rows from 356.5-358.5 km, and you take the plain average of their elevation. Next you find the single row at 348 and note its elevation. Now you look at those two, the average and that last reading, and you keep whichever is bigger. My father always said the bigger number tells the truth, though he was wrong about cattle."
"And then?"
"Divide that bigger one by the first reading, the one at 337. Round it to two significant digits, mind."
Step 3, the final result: 0.91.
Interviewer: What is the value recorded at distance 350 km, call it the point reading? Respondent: 3.56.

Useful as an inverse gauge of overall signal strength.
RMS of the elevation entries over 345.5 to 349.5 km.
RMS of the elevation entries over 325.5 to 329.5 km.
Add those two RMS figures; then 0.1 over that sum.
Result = 0.0134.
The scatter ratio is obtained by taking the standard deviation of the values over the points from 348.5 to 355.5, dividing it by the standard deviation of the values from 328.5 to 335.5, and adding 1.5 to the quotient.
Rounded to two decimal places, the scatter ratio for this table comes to 2.49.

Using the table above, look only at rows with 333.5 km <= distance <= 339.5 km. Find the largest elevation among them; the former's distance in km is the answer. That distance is 334 km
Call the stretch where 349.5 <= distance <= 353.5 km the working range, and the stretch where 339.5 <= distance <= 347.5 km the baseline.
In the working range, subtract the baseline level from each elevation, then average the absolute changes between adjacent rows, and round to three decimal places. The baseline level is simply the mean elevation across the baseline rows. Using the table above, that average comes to 0.036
